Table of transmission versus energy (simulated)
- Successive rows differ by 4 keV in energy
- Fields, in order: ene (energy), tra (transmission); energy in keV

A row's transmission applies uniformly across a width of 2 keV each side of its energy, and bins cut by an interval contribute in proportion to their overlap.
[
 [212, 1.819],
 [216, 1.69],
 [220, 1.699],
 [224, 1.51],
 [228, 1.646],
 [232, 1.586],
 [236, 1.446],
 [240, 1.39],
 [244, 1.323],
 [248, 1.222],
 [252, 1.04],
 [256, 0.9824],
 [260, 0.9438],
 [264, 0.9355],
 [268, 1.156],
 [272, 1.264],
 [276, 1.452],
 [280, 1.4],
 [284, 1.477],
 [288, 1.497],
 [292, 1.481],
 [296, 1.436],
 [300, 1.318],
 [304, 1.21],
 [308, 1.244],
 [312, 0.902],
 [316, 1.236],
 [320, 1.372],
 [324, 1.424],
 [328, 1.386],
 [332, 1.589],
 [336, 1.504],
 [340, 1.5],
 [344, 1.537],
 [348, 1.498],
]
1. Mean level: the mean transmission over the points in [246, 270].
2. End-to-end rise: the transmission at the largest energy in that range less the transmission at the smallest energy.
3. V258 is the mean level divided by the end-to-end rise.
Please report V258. -16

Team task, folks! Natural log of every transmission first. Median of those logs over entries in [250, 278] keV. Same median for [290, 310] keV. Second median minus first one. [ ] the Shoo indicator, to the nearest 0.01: 0.24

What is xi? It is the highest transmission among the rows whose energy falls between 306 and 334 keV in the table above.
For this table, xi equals 1.589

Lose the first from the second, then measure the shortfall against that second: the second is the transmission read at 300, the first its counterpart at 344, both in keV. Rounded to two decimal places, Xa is -0.17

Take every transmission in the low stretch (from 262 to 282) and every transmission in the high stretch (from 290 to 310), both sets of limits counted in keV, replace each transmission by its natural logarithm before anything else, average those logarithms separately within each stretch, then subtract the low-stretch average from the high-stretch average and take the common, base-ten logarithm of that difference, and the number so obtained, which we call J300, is -1.08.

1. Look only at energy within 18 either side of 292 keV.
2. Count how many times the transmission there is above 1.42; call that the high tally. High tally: 5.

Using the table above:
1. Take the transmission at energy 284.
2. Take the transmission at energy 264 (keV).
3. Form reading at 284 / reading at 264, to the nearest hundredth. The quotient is 1.58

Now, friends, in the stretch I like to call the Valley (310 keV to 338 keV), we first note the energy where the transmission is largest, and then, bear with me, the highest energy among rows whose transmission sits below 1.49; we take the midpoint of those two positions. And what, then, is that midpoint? 330 keV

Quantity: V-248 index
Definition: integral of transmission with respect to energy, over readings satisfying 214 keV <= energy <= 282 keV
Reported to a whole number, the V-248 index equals 91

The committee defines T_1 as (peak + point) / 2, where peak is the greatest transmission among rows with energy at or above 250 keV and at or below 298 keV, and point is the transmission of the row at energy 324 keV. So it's 1.46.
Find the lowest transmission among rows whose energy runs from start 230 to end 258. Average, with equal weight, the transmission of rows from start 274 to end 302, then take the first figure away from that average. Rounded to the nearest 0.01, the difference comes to 0.45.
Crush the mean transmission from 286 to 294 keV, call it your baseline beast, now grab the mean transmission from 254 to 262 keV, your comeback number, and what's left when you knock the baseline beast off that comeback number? -0.5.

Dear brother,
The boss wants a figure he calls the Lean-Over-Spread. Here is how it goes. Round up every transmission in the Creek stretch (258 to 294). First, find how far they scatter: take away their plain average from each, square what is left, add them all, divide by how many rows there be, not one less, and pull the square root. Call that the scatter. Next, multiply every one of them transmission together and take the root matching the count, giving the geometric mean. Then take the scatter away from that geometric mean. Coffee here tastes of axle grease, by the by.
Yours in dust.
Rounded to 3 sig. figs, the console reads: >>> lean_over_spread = 1.05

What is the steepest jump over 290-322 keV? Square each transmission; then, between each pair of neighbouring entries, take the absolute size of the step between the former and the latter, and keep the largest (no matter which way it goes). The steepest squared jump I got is 0.734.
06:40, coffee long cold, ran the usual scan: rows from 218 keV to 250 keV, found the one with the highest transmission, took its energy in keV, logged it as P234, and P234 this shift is 220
